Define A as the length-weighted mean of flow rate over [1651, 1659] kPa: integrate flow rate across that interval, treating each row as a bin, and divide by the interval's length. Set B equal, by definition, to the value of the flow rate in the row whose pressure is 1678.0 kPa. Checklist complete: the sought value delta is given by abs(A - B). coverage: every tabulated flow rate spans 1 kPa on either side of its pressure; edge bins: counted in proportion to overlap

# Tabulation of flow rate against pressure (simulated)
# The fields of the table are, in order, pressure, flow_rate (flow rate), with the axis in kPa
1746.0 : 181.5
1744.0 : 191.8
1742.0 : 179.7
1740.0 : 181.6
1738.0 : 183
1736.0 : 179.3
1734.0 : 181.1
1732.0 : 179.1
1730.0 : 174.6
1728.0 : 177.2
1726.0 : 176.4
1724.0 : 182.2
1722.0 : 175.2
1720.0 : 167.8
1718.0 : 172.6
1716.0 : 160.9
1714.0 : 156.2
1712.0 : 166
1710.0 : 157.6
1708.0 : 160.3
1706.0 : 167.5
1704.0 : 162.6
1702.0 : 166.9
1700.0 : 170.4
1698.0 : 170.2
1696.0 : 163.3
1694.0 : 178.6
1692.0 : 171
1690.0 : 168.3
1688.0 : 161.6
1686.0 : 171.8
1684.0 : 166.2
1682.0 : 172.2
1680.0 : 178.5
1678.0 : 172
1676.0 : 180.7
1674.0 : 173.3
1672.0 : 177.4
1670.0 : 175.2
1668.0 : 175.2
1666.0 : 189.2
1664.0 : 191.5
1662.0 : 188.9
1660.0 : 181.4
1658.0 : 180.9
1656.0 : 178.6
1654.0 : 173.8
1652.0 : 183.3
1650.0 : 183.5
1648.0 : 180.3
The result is 7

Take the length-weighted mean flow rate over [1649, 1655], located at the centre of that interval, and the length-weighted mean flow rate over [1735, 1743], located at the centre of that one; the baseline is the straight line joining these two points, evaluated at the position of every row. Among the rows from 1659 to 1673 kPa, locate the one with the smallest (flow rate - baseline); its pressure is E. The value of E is 1670.0 kPa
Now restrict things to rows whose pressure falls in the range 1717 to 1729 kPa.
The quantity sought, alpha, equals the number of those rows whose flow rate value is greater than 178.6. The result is 1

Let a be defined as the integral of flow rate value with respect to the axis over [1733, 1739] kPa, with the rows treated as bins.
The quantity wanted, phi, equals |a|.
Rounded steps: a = 1087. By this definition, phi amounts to 1087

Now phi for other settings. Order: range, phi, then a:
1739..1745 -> 1106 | 1106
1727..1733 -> 1062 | 1062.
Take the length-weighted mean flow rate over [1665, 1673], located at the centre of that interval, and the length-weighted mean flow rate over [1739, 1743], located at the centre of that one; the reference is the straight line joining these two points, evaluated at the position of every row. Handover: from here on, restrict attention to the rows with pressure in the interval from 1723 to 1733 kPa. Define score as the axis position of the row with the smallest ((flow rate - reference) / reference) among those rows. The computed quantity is 1730.0 kPa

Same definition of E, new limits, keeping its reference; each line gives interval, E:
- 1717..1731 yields 1720.0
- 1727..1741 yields 1730.0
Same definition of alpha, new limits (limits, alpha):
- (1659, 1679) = 5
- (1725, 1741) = 5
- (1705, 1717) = 0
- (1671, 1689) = 1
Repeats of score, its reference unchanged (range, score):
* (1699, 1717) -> 1714.0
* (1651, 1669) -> 1654.0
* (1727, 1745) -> 1730.0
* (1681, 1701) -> 1688.0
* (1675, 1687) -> 1684.0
